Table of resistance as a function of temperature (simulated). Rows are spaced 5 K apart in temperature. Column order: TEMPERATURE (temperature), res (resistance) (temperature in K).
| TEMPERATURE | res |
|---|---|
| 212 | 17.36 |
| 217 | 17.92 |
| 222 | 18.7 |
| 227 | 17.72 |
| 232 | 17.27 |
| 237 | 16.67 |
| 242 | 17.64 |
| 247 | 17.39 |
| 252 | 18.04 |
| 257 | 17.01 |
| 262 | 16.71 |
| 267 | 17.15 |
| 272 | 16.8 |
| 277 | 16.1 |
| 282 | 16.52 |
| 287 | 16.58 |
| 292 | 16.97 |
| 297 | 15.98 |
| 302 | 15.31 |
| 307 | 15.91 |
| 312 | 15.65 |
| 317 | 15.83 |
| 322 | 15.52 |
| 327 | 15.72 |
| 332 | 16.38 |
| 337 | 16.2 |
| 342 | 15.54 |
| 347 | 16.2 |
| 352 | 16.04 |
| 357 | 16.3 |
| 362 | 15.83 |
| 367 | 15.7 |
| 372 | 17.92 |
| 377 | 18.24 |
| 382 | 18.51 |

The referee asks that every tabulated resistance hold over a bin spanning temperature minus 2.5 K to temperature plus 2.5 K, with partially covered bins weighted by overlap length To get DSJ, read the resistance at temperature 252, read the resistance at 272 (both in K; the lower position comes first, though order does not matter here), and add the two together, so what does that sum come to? 34.8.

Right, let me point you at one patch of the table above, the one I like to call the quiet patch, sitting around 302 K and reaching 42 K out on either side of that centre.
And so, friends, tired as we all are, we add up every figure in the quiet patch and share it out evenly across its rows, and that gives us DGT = 16.2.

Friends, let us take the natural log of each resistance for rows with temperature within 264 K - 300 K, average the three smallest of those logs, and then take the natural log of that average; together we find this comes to 1.02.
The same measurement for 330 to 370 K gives 1.01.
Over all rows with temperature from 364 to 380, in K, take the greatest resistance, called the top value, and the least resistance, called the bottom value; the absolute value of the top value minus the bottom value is 2.54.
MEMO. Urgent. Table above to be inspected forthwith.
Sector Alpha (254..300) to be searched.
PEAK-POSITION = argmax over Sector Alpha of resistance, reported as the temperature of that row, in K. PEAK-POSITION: 267 K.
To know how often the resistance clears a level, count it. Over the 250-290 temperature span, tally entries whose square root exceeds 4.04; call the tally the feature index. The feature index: 7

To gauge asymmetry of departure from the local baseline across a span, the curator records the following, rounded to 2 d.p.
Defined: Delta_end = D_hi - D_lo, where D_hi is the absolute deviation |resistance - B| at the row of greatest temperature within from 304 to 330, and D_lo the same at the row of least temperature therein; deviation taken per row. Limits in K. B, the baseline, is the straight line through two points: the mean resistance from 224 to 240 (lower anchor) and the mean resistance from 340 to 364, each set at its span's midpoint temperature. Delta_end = -0.02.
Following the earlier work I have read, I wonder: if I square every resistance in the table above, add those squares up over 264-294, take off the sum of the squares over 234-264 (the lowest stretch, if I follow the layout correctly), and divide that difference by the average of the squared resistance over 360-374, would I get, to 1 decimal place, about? -0.4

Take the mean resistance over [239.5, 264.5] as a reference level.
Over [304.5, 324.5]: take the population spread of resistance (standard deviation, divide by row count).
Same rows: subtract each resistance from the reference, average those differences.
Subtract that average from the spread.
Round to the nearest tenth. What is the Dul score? -1.5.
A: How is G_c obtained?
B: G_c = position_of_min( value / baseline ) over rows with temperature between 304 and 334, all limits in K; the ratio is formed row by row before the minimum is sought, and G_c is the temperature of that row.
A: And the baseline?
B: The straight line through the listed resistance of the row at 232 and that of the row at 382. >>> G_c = 322 K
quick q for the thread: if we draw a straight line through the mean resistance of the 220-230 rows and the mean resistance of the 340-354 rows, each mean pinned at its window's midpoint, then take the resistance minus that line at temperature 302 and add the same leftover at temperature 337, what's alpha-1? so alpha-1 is -1.4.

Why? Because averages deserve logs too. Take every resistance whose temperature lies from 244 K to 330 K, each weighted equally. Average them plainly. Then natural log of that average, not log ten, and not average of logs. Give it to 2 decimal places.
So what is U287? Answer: 2.80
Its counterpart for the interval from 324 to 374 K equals 2.78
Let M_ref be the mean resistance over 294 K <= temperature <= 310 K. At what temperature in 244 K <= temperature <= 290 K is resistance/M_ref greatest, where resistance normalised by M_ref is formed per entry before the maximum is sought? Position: 252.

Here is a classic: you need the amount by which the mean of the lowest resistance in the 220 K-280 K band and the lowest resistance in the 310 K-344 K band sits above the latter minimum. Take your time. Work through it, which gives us 0.29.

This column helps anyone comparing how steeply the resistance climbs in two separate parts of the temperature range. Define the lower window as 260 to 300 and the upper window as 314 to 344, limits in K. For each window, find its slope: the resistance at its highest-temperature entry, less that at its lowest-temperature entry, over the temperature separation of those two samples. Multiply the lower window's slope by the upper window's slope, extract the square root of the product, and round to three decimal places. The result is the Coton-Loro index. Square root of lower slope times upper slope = 0.016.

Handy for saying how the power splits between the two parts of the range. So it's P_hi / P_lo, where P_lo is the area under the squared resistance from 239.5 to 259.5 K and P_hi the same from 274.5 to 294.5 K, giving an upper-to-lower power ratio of 0.89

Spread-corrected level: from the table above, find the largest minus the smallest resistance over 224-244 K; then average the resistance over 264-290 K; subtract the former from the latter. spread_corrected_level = 15.6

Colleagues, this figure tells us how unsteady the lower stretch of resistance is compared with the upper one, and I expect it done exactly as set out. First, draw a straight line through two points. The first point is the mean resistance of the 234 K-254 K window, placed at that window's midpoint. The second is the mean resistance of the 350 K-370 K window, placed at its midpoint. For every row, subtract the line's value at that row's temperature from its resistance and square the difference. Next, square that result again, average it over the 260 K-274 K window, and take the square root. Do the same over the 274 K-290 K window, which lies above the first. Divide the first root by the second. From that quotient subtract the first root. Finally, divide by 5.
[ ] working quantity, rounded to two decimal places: 0.03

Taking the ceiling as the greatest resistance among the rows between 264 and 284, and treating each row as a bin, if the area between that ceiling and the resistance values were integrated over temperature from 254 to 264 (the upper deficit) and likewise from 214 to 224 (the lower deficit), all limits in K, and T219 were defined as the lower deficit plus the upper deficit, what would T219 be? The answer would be -9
